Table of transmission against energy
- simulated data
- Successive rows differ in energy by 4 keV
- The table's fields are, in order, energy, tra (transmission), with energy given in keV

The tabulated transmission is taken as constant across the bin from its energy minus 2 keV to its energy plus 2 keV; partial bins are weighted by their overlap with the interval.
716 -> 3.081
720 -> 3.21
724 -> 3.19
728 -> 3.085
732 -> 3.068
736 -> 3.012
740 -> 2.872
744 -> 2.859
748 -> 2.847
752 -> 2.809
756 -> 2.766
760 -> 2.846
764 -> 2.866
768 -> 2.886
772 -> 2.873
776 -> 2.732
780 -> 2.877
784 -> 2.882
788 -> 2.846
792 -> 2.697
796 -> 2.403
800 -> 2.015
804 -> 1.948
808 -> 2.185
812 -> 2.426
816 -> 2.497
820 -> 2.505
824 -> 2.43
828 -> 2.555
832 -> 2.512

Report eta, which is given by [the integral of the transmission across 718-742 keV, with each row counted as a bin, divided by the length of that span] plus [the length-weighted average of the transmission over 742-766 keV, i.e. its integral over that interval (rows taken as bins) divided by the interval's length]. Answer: 5.9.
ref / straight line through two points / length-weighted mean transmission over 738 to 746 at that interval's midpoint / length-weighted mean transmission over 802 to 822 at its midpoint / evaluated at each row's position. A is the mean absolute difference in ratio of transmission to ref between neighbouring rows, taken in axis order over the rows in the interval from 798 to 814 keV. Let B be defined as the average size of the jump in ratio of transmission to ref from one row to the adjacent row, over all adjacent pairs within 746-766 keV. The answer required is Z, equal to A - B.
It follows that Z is 0.07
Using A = 0.082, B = 0.02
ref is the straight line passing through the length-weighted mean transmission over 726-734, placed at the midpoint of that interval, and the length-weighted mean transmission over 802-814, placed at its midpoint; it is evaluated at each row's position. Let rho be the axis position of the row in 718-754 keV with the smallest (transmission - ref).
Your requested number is 740 keV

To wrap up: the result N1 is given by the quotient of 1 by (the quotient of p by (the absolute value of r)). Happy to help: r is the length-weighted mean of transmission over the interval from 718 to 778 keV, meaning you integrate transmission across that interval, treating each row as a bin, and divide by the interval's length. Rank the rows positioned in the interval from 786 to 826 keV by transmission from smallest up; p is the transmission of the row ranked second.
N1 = 1.45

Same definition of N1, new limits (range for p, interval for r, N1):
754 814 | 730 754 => 1.44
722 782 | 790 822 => 0.84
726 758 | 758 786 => 1.02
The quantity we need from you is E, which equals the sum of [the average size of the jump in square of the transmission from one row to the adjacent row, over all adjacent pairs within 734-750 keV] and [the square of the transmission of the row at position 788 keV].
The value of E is 8.4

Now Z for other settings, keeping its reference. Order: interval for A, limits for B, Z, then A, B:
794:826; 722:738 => 0.06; 0.068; 0.01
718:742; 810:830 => -0.02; 0.016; 0.04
